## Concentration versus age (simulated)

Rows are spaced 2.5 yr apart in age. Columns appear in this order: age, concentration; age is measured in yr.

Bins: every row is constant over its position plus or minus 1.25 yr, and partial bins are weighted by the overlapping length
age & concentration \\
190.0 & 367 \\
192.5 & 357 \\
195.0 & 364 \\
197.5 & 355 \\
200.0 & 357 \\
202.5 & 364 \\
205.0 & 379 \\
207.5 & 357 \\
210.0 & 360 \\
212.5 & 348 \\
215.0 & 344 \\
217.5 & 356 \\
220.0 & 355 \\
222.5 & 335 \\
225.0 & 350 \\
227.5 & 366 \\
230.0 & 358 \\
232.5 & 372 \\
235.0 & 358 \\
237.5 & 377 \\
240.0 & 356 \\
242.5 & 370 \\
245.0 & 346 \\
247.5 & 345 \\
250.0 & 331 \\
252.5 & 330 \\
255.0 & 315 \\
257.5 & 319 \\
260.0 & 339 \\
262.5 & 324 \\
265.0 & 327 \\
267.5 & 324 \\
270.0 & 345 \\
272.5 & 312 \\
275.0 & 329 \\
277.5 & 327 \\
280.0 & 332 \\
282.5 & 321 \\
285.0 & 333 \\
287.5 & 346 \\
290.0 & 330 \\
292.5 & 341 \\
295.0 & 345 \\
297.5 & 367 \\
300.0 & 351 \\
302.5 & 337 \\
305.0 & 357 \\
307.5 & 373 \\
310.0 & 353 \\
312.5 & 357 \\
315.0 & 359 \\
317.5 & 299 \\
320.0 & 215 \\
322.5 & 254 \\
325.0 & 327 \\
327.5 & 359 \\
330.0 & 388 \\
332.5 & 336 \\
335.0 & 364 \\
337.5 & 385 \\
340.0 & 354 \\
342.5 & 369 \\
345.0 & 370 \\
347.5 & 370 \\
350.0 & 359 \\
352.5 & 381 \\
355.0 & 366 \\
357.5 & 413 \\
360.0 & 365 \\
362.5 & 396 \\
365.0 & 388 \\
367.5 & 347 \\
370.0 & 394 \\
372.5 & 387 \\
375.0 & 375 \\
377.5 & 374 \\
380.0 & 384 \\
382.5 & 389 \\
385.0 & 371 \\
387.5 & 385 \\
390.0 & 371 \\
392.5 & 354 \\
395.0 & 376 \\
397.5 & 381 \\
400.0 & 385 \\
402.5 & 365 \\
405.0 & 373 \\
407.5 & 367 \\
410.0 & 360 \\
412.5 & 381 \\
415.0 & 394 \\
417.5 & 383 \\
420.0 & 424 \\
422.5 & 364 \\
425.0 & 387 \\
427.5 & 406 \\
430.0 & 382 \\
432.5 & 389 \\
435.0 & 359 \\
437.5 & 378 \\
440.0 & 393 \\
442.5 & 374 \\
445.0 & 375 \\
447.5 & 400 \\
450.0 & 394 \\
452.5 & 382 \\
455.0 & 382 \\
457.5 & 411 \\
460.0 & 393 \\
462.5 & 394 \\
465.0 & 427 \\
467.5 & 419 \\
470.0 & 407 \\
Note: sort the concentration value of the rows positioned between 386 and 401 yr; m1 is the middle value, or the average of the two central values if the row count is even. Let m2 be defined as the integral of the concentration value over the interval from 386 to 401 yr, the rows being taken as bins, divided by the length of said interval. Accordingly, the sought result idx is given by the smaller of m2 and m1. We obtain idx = 375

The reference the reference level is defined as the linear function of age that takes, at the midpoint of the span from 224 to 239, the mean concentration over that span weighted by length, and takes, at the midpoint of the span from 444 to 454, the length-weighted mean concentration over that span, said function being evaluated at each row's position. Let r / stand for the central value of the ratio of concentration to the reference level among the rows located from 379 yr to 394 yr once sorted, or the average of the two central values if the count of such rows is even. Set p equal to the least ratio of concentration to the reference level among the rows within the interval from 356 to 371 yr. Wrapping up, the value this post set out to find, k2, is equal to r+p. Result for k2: 1.91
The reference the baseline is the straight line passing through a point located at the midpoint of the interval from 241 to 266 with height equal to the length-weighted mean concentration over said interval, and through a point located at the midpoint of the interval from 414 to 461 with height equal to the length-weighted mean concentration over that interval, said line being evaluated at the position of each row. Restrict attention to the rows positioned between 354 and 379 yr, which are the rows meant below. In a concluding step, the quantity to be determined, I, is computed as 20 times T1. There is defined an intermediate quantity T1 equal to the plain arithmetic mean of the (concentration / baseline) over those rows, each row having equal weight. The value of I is 20.7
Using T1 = 1.04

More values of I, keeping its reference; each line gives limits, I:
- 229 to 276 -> 20.4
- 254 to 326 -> 19.1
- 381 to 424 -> 20.0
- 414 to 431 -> 20.4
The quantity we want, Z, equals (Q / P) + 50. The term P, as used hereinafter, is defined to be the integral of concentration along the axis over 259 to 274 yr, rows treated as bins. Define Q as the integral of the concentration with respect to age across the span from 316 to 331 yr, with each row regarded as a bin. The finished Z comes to 50.93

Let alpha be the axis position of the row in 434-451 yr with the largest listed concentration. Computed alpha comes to 447.5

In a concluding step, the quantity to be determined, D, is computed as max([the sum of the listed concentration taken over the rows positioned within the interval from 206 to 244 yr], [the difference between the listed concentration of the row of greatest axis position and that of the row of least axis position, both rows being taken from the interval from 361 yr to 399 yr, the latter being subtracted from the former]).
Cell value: 5362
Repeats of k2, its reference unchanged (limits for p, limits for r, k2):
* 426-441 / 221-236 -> 1.91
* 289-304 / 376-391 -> 1.89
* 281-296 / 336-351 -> 1.85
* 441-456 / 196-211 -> 1.96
